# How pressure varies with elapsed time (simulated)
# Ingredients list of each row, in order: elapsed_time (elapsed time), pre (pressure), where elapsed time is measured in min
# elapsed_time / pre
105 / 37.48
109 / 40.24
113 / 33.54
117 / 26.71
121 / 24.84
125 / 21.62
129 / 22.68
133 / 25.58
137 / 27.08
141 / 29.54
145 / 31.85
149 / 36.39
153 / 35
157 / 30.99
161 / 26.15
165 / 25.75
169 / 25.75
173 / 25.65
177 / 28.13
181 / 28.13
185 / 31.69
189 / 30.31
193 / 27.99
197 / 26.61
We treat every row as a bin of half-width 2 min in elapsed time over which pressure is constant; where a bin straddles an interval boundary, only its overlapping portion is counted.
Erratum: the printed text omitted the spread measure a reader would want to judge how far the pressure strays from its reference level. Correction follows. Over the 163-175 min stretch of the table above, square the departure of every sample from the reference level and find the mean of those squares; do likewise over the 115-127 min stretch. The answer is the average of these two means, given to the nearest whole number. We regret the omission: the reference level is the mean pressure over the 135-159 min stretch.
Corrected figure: 48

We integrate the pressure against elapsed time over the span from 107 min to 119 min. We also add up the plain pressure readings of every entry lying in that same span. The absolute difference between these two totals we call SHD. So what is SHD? 301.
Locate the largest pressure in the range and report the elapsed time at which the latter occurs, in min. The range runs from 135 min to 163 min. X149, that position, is 149 min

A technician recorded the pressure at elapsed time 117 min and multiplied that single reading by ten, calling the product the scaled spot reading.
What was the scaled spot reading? 267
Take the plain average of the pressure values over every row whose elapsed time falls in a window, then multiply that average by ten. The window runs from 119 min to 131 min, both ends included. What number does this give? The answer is 230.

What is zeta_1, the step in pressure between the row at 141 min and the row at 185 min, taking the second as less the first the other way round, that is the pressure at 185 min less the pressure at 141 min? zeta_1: 2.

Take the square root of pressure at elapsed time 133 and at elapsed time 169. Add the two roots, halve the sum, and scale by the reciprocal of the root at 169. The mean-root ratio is 1.00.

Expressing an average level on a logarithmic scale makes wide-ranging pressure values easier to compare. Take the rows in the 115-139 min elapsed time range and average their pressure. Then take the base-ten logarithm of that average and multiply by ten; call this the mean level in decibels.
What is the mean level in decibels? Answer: 13.9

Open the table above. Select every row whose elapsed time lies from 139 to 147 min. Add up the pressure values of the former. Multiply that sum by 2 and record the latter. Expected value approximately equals 123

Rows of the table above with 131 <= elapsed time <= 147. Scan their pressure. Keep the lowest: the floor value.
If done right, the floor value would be 25.58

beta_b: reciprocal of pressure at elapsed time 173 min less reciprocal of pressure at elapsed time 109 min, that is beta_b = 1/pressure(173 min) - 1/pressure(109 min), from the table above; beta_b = 0.014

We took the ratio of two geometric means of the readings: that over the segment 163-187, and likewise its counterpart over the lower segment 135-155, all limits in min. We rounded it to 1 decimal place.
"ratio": 0.9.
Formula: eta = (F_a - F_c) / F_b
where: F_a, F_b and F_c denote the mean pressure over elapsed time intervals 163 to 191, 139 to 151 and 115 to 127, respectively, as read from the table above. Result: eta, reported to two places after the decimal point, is 0.11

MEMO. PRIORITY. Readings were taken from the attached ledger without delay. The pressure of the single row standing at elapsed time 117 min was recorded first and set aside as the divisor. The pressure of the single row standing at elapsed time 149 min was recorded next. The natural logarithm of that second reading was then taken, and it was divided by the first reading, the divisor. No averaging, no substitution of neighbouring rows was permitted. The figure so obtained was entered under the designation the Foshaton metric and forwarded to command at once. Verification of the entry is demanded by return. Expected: 0.13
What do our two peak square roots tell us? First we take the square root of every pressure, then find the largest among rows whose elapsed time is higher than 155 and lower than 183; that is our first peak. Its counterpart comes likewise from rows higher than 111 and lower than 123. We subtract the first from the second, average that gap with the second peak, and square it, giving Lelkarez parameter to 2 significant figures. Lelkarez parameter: 9.0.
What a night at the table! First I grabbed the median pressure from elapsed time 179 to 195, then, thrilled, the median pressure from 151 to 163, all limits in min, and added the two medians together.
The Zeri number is 60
